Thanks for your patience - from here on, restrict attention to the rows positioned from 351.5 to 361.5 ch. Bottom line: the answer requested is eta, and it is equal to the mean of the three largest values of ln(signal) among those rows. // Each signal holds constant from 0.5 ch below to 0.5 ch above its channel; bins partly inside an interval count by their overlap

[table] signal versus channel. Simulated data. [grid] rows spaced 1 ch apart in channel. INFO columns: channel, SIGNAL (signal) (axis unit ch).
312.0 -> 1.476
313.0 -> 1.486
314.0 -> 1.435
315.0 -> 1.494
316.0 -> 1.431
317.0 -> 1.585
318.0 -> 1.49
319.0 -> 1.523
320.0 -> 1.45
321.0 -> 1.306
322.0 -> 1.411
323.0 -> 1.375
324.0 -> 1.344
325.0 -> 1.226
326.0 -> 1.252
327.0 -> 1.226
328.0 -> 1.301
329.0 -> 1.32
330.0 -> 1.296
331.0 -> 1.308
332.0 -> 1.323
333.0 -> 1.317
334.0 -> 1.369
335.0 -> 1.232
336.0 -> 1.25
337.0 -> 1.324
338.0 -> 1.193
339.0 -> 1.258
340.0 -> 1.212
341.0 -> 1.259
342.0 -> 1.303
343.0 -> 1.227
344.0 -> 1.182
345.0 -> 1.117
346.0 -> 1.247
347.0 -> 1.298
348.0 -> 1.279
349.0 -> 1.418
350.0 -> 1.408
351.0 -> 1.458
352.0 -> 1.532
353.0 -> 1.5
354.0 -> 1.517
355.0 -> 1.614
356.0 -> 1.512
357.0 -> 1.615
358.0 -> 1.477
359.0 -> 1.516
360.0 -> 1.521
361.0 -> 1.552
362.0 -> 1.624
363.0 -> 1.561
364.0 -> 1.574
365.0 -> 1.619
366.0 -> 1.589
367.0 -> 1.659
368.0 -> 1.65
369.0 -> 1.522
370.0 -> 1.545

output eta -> 0.47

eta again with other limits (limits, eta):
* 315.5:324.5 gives 0.43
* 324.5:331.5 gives 0.27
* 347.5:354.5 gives 0.42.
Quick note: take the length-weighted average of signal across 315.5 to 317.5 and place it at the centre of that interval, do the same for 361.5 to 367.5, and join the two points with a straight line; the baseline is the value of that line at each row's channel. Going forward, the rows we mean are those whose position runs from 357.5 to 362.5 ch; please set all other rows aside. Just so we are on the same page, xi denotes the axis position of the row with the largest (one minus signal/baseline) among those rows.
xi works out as 358.0 ch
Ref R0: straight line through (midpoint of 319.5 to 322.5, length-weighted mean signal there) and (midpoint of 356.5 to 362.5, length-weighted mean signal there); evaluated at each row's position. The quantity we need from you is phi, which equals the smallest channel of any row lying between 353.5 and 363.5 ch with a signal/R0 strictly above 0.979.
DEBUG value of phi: 354.0 ch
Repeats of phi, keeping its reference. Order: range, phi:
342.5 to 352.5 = 352.0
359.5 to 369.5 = 360.0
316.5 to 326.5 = 317.0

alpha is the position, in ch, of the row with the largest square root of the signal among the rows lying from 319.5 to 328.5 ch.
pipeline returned 320.0 ch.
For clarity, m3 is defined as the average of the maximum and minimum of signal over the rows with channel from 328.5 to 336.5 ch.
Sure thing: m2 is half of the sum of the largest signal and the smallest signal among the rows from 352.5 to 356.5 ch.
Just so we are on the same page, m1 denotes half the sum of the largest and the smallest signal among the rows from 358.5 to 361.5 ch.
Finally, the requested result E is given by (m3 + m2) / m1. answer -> 1.9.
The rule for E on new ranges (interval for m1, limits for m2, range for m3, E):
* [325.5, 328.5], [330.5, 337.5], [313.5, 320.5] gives 2.2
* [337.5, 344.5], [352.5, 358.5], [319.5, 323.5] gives 2.4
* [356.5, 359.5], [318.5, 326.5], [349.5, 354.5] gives 1.8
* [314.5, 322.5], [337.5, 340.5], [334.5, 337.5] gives 1.7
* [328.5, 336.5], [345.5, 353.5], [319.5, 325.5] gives 2.1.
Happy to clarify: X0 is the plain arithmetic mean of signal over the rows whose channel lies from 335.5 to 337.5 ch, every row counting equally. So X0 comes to 1.29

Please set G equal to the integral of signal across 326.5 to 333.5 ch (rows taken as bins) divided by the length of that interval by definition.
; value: 1.30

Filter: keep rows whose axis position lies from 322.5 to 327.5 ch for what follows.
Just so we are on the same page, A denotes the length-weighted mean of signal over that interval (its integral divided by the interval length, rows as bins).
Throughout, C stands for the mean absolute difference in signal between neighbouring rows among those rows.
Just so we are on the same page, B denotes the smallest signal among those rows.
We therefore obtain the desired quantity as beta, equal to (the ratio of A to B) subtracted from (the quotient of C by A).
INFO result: -1.01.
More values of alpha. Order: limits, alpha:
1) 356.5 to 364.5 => 362.0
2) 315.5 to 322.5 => 317.0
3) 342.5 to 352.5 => 352.0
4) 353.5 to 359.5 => 357.0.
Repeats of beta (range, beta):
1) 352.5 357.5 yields -0.98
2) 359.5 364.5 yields -1.00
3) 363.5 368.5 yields -1.00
